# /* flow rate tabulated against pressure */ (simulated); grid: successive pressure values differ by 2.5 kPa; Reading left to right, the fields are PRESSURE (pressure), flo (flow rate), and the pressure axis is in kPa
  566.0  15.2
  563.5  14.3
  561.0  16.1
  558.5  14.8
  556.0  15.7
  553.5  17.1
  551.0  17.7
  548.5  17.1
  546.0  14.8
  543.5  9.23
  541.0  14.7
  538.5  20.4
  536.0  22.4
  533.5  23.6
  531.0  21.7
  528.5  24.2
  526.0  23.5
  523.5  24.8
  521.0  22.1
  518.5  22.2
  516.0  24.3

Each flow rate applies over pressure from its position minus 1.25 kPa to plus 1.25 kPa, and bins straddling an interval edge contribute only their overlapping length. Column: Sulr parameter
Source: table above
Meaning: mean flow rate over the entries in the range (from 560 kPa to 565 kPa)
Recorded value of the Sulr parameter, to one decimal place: 15.2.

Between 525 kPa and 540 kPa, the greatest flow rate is 24.2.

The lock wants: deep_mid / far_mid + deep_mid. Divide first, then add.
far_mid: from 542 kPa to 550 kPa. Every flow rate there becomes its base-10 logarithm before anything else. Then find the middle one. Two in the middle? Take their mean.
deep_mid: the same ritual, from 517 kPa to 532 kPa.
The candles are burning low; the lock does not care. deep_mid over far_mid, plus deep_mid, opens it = 2.52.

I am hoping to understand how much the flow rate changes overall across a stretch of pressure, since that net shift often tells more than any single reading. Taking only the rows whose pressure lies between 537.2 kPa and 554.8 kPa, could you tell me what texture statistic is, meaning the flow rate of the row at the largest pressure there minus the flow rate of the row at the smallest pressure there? -3.3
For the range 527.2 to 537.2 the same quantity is -1.8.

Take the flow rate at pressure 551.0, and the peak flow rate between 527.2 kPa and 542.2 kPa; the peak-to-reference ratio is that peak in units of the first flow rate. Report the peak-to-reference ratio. 1.37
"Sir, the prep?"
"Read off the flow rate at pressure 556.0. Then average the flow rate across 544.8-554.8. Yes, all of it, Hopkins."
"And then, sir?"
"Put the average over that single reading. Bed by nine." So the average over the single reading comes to 1.06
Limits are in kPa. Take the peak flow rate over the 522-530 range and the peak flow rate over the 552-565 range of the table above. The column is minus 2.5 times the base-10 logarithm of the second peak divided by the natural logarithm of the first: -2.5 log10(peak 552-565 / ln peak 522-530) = -1.82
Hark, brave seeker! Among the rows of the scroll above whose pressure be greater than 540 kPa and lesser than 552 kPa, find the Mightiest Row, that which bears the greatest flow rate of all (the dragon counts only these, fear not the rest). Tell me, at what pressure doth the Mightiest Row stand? 551.0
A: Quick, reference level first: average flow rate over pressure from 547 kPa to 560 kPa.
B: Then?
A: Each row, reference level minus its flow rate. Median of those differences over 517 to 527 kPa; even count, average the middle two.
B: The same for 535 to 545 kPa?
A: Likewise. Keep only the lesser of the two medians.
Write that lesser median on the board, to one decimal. -6.4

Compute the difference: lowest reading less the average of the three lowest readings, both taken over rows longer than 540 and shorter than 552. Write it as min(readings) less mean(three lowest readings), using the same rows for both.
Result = -3.68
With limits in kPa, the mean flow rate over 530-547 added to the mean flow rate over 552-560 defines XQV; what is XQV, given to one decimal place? 34.0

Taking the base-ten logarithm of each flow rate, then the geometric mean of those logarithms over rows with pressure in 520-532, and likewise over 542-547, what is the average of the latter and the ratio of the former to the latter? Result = 1.17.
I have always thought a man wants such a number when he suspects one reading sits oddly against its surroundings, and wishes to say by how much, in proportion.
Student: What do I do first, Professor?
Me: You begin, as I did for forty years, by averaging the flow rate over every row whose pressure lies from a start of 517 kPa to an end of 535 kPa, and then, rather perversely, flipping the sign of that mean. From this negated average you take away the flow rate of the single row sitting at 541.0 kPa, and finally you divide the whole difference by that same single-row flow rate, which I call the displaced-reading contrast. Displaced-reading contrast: -2.6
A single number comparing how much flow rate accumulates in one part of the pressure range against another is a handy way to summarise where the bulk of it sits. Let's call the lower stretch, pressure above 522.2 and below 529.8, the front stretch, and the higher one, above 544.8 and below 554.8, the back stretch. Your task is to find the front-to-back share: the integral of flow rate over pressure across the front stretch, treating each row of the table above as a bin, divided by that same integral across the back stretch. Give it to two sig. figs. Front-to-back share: 1.1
